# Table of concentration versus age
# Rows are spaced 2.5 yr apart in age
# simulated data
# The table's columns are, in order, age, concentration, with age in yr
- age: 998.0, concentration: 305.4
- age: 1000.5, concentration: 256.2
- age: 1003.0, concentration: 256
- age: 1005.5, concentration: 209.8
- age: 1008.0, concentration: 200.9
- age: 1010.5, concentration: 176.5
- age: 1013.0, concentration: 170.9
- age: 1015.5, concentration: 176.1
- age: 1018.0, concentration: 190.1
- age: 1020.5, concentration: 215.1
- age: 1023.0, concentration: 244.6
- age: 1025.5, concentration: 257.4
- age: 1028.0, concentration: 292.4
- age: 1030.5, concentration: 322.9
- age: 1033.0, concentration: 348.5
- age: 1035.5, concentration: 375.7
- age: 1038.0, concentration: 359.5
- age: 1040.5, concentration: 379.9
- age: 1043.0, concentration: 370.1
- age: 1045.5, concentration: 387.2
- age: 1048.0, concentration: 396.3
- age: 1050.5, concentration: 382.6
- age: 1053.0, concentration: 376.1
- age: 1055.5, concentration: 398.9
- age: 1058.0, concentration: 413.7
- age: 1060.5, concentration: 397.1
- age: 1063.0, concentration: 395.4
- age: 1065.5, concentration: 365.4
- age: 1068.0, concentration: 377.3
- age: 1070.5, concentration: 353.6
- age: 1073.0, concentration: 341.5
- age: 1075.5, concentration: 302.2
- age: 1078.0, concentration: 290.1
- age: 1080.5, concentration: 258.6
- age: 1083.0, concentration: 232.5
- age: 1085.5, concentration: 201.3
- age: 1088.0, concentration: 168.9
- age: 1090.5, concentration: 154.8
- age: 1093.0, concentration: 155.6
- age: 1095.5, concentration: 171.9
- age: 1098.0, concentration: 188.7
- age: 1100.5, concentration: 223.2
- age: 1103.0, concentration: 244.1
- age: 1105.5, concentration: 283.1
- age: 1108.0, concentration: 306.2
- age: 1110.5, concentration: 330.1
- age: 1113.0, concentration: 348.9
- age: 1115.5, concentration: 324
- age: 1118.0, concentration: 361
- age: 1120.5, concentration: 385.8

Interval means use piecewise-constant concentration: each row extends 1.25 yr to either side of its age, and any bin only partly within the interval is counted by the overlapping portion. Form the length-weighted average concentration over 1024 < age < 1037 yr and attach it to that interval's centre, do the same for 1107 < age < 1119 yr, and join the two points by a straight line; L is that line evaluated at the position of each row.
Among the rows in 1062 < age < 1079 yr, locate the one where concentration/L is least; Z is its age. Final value 1078.0 yr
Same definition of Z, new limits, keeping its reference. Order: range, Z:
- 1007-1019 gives 1013.0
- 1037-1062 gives 1038.0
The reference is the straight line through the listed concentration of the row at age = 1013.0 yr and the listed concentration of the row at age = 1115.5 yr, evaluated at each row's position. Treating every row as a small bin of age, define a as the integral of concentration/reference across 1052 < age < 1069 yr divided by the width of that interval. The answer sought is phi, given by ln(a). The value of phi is 0.5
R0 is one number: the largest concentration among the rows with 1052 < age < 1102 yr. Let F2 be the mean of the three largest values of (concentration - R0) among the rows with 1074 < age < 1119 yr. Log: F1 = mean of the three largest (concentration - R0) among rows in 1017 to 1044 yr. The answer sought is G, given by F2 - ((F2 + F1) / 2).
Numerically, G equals -14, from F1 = -38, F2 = -67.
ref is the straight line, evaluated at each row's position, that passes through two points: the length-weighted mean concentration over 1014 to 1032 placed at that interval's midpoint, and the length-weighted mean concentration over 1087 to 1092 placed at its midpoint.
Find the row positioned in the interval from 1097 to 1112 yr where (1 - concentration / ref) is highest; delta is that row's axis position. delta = 1098.0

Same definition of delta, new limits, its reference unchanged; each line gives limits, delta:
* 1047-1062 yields 1053.0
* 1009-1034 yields 1013.0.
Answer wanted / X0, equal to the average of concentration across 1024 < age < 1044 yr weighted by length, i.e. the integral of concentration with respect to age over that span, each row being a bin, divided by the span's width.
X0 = 337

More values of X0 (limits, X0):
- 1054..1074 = 381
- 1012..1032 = 236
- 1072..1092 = 241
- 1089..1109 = 214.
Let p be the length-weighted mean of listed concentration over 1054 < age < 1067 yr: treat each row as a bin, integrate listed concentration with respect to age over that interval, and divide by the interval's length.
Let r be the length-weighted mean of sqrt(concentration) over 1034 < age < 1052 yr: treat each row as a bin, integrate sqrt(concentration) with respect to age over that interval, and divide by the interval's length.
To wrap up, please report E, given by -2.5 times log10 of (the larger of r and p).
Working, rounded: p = 393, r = 19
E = -6.49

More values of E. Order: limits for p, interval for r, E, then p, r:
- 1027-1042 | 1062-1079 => -6.35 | 348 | 19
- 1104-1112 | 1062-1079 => -6.21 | 306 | 19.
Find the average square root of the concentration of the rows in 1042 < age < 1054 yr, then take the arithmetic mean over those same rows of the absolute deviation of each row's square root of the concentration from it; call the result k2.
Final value 0.19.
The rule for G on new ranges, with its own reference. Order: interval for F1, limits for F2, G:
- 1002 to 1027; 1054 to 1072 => 75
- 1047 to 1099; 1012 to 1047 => -11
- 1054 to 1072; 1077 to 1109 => -55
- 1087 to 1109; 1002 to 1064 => 63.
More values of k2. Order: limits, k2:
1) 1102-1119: 0.89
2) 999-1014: 1.00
